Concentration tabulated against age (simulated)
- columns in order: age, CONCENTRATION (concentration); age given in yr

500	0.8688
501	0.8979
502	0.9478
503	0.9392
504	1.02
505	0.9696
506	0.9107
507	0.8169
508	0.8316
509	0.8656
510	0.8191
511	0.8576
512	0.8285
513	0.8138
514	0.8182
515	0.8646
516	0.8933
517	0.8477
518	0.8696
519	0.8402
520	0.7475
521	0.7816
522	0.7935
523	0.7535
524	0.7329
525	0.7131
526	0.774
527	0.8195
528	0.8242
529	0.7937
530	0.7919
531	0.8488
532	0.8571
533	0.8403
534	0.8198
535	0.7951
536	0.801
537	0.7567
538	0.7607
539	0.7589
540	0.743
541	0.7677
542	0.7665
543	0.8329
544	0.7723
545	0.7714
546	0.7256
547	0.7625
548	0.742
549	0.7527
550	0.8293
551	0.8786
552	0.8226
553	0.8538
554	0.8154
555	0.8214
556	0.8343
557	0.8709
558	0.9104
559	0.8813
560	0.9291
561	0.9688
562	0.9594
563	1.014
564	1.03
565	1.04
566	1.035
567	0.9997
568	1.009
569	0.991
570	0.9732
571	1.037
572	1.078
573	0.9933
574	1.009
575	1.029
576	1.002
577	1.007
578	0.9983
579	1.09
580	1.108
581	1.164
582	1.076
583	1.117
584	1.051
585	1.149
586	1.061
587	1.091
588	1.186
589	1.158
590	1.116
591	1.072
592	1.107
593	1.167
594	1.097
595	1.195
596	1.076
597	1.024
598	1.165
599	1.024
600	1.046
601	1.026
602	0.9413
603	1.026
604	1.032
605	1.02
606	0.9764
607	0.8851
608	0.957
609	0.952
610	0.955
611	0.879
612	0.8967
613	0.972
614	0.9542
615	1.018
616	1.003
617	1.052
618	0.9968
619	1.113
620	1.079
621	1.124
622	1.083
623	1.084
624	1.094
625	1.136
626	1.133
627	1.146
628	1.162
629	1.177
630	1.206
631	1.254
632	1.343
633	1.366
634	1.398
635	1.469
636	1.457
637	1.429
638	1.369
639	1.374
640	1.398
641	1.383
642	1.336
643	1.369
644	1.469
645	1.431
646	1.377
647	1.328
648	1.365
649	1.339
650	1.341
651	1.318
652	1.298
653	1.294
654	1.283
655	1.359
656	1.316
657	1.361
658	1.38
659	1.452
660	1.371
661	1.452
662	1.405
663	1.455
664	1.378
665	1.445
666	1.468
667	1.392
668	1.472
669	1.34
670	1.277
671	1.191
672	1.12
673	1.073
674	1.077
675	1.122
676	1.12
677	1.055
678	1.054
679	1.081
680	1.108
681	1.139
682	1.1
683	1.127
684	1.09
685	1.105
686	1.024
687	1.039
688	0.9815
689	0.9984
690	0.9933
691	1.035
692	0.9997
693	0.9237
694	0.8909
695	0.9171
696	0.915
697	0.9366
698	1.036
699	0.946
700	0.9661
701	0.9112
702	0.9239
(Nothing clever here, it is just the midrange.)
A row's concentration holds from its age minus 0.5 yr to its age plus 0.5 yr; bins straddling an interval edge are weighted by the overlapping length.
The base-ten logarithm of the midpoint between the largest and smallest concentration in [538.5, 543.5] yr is -0.10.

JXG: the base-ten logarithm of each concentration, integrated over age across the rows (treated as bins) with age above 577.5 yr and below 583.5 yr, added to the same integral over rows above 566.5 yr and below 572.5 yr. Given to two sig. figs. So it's 0.26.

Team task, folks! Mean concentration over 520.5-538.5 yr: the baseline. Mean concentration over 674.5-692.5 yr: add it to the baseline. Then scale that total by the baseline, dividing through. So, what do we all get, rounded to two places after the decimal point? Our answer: 2.34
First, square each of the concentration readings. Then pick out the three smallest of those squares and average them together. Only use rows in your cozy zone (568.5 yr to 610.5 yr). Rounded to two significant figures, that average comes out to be 0.86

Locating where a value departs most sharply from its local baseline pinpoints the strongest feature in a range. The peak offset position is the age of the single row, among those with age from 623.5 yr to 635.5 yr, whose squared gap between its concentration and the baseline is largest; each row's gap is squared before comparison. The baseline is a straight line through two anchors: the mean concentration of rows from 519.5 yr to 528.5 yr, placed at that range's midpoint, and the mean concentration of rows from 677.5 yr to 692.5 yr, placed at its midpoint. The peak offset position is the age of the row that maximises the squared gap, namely 635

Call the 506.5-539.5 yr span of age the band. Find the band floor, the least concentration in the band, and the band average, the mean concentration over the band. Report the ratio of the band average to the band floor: 1.14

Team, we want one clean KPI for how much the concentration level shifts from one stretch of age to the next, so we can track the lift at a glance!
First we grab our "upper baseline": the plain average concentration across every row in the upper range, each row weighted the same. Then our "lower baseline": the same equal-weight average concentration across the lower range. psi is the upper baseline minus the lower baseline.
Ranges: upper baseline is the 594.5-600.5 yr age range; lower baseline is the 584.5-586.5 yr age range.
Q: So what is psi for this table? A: -0.02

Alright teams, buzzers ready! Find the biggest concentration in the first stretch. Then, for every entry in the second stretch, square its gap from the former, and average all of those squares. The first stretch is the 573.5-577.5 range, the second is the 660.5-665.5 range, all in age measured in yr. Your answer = 0.16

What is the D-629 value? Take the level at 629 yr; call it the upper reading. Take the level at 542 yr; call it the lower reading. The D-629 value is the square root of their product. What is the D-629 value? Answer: 0.95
